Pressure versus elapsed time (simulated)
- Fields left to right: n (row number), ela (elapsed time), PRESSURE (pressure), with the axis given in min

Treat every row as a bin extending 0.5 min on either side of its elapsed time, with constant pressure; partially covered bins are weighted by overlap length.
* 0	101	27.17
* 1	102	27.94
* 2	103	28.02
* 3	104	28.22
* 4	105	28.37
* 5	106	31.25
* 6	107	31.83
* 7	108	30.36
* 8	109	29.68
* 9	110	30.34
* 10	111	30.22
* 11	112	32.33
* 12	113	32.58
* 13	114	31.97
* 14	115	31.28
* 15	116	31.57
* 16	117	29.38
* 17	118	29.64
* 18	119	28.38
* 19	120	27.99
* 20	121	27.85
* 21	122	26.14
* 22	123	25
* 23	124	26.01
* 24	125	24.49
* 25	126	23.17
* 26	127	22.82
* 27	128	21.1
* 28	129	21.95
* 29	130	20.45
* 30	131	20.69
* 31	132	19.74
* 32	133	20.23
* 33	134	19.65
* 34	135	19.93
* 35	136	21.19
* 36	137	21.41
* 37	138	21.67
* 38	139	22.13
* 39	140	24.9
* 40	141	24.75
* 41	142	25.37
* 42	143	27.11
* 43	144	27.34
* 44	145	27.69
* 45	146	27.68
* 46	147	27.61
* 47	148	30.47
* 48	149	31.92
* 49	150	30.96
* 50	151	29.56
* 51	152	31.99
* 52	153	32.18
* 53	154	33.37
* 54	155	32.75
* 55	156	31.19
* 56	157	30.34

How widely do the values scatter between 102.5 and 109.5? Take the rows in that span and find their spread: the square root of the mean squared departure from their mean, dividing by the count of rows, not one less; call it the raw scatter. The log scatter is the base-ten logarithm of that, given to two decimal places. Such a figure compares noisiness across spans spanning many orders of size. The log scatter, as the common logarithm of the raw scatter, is 0.15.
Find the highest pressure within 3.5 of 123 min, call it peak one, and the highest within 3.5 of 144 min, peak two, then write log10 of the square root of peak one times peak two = 1.44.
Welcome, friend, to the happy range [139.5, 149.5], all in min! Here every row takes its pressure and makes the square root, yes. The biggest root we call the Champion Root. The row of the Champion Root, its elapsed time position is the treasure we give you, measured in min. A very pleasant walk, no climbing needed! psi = 149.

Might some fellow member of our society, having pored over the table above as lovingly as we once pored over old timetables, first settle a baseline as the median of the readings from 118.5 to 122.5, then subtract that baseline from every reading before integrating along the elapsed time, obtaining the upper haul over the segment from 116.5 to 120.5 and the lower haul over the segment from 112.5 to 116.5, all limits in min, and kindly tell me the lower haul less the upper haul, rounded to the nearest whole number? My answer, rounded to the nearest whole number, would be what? 12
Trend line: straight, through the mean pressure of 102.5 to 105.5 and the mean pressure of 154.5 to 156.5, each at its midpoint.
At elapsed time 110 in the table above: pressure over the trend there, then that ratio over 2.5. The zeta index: 0.42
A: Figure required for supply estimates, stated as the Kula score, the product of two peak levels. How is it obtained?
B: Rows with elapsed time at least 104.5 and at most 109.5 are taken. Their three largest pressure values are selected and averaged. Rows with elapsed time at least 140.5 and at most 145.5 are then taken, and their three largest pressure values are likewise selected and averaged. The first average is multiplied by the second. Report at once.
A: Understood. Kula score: 853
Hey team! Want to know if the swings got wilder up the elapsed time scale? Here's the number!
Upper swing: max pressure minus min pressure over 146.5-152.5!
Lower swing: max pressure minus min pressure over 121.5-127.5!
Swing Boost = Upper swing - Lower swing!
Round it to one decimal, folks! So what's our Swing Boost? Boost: 1.1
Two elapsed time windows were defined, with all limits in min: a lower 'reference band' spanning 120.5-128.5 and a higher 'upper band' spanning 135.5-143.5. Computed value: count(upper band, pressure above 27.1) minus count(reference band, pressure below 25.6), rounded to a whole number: -4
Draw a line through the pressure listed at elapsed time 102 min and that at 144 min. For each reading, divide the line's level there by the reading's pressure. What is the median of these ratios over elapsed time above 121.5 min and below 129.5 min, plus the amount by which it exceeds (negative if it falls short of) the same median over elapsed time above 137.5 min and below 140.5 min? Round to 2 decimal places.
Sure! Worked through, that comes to 1.08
